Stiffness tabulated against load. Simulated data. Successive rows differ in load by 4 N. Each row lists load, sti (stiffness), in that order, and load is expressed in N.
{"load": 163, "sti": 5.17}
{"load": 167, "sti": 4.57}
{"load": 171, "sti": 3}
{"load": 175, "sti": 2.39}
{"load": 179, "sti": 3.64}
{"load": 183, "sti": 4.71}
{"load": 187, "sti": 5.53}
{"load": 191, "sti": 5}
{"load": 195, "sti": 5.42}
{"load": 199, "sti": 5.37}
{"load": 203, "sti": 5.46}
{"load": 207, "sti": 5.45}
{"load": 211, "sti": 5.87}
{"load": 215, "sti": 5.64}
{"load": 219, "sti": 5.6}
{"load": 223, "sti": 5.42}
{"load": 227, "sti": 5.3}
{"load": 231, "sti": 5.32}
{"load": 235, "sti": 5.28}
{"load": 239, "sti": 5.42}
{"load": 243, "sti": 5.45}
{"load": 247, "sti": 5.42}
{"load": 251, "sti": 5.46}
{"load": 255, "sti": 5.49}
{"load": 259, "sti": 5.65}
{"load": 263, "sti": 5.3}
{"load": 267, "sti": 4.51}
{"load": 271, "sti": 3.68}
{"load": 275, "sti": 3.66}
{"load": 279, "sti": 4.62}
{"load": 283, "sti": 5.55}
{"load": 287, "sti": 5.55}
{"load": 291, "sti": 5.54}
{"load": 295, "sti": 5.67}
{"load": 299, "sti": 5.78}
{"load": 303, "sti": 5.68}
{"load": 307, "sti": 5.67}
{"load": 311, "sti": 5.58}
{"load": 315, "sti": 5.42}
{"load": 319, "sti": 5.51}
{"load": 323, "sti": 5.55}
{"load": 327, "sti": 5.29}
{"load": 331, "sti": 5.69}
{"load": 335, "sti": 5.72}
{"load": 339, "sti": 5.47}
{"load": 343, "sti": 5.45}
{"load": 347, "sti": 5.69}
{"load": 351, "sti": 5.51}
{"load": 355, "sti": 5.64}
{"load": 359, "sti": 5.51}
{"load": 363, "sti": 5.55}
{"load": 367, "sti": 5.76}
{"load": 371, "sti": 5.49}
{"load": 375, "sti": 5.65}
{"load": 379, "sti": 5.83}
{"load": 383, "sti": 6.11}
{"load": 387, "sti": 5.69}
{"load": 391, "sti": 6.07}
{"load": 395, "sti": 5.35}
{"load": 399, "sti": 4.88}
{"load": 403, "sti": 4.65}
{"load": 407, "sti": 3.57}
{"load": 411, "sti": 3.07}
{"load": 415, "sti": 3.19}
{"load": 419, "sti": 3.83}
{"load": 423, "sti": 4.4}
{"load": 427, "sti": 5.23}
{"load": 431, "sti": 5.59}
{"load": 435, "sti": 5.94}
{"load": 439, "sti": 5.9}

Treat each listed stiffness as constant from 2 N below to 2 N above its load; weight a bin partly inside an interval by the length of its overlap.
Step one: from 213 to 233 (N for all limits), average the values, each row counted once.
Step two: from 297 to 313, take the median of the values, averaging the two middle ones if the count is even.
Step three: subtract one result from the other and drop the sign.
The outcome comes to 0.22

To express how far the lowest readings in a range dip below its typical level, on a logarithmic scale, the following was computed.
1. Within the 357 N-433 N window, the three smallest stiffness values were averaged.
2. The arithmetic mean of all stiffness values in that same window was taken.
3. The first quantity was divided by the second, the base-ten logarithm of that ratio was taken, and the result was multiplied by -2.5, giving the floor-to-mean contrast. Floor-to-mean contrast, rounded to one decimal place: 0.5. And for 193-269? 0.1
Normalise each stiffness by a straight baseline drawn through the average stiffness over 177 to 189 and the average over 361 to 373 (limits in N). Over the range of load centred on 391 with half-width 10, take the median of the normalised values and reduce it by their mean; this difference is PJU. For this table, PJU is 0.016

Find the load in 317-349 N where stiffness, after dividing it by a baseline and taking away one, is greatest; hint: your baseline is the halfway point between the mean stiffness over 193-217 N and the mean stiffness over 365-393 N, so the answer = 335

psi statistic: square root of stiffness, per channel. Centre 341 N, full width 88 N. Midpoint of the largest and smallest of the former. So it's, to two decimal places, 2.39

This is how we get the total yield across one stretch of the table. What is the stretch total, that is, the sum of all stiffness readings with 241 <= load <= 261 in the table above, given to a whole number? 27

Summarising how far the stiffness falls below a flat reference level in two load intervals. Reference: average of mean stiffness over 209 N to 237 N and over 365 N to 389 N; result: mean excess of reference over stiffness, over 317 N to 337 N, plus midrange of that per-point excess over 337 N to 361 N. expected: 0.12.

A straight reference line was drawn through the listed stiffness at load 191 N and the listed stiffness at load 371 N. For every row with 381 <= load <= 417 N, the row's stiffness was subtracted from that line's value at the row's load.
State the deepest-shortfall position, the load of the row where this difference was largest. 411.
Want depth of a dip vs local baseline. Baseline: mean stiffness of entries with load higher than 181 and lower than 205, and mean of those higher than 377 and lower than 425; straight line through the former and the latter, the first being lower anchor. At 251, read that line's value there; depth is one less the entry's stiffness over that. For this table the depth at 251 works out -0.070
